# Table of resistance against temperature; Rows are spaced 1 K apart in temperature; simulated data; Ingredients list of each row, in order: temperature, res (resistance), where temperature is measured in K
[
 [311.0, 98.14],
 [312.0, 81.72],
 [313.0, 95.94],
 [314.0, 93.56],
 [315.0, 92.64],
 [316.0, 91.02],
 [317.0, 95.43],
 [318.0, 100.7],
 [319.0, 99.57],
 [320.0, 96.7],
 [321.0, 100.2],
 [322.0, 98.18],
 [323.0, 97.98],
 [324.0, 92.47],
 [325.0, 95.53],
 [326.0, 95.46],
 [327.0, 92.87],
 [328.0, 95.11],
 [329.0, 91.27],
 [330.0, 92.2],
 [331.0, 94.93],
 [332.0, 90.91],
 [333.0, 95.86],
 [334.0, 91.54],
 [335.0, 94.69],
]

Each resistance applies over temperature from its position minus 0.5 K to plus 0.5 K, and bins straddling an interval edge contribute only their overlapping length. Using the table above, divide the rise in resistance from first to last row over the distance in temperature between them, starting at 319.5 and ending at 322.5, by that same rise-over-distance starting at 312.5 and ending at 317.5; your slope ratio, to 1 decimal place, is -5.8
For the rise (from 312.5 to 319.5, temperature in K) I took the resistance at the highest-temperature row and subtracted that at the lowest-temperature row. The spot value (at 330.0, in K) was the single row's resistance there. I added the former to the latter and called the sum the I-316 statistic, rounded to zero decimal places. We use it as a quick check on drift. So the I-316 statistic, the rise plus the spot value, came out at 96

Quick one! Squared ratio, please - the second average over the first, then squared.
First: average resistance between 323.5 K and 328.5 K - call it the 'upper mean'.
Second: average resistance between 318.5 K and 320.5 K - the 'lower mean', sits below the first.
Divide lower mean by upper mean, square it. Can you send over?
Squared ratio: 1.083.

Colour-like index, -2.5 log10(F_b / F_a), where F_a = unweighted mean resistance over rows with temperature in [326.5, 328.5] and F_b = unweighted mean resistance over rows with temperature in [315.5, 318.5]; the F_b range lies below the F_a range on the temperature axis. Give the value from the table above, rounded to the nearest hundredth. -0.02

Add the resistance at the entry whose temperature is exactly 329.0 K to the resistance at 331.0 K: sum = 186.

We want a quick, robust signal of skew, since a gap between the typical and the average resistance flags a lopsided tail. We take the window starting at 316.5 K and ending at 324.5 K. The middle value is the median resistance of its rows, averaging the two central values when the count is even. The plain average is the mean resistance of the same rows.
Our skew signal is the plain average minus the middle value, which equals -0.4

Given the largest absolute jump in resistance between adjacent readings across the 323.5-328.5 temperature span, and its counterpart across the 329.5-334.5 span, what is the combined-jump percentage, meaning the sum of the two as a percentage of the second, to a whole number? 162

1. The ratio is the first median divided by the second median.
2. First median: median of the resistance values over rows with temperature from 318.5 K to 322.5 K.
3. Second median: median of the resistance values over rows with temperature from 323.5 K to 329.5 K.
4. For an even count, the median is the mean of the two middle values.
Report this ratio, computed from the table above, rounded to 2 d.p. 1.05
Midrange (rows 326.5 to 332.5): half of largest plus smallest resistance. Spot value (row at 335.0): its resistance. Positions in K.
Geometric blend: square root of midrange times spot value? 93.8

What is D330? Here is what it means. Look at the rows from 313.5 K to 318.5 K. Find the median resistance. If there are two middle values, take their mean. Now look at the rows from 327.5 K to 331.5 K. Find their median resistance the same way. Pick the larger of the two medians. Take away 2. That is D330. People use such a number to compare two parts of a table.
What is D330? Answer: 91.6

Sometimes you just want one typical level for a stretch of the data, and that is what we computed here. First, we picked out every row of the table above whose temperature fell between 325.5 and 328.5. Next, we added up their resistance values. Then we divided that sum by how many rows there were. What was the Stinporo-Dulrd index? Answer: 94.5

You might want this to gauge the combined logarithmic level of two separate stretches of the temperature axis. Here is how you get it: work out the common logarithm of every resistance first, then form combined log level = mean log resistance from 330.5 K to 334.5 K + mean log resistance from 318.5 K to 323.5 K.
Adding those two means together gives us 3.96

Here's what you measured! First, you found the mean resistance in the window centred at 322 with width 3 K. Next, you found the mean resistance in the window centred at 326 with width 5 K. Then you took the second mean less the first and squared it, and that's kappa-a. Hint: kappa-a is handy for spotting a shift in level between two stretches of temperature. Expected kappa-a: 20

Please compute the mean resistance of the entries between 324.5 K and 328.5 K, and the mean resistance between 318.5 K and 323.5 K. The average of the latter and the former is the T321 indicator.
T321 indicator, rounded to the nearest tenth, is 96.6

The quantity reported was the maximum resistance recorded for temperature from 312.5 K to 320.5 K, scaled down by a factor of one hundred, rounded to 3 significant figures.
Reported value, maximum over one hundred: 1.01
